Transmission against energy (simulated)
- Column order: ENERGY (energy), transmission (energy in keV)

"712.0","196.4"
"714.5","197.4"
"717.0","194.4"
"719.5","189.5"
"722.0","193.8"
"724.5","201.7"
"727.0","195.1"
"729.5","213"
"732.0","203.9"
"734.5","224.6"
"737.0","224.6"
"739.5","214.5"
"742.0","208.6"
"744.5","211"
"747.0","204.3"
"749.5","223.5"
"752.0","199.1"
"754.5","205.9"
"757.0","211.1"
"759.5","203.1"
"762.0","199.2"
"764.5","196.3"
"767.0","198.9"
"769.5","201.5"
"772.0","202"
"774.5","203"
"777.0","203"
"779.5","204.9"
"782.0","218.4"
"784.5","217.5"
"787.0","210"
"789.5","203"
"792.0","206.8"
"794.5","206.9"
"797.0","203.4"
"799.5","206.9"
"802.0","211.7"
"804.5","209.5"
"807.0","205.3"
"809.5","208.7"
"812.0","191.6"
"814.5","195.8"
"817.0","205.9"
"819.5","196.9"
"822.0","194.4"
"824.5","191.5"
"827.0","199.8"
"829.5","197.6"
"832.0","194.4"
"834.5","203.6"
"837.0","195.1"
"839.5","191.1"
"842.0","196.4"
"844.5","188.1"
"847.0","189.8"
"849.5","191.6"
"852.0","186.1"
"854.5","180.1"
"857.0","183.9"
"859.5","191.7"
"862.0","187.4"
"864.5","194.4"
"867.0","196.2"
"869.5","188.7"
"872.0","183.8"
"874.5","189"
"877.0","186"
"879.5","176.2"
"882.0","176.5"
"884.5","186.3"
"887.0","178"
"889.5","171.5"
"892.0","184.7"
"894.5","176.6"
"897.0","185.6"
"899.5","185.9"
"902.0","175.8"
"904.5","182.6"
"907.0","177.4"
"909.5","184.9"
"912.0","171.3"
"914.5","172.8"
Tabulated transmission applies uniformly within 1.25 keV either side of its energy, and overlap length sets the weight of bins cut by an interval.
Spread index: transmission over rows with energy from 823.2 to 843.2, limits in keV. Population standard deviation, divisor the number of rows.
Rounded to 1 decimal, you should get 3.9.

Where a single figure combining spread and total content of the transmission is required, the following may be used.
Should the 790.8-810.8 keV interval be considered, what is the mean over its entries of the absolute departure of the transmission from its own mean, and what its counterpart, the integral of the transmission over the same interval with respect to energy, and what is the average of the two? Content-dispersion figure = 2075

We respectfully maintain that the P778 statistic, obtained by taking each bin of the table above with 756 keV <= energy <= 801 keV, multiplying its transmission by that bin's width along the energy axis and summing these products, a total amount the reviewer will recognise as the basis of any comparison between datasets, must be 9240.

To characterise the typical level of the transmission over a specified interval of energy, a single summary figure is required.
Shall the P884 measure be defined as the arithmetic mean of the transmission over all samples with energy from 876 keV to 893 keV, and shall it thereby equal 180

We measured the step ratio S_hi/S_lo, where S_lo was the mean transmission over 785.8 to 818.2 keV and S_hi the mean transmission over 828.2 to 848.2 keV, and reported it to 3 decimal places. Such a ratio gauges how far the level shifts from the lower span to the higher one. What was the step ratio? 0.949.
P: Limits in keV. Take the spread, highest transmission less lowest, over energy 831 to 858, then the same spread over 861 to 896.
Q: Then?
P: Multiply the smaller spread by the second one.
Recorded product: 580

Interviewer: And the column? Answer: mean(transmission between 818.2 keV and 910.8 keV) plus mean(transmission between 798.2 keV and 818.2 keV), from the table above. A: 392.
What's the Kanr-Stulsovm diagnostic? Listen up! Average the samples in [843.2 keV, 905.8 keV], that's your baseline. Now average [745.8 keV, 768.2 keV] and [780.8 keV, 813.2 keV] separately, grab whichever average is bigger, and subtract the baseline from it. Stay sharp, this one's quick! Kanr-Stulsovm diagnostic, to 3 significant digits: 23.0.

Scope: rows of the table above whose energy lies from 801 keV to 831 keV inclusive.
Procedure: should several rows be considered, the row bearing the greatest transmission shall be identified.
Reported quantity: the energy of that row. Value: 802.0 keV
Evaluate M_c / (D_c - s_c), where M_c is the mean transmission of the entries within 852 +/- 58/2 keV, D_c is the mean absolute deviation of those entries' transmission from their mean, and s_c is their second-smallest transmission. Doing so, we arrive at -1.09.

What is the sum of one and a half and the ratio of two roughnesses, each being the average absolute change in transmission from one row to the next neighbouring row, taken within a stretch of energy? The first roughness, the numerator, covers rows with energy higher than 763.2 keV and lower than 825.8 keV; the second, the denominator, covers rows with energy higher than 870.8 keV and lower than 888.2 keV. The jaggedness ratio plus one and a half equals 2.2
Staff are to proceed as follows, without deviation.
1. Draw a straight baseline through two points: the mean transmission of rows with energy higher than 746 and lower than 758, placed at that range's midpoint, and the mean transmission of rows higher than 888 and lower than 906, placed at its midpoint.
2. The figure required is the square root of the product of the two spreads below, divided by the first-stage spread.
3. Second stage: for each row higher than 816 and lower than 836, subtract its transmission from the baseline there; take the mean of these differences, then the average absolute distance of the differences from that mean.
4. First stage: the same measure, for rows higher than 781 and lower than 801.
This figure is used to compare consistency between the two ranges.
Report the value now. 1.03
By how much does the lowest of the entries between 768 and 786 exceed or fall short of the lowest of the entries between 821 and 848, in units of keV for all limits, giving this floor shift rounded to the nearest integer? 13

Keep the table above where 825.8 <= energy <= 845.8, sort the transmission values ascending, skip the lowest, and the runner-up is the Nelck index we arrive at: 191.1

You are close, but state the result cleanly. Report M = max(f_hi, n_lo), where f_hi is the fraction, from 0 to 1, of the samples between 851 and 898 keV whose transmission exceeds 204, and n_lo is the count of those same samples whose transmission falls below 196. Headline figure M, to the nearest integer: 18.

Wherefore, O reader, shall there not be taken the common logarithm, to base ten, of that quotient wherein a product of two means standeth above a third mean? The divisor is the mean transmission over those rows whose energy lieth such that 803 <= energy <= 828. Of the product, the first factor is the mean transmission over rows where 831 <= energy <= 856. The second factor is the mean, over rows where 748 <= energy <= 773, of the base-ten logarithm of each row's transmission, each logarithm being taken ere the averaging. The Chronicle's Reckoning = 0.345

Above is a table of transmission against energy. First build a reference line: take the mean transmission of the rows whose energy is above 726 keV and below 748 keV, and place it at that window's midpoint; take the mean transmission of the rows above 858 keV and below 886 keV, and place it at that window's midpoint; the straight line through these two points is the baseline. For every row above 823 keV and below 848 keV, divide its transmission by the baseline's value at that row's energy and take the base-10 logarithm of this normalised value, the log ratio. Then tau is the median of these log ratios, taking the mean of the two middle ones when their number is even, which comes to 0.0025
